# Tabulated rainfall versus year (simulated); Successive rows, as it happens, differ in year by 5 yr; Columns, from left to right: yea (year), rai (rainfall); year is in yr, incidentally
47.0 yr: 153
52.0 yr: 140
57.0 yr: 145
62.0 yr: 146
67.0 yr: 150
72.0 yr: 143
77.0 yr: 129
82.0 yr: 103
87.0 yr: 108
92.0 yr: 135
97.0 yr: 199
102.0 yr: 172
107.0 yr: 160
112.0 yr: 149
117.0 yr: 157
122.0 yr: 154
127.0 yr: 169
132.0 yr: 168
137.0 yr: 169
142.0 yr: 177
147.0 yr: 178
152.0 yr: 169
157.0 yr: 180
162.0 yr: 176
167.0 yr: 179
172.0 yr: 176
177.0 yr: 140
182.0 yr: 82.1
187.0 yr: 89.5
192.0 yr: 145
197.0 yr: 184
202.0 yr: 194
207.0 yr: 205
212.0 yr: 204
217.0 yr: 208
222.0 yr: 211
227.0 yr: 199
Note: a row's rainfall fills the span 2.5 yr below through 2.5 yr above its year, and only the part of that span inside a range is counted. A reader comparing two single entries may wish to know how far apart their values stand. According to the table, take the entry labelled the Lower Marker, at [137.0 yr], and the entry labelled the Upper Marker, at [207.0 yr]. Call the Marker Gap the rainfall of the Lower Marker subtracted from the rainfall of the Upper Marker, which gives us 36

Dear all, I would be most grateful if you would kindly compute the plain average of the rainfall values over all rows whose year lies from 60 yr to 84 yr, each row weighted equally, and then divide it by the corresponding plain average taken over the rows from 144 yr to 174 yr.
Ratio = 0.76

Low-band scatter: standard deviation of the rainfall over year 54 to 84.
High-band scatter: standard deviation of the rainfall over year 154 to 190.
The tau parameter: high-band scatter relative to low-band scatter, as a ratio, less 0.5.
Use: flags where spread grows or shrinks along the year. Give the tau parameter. 2.0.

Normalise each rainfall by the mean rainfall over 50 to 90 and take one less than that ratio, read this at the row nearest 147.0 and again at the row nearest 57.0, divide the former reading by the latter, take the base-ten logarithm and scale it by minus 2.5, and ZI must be -1.4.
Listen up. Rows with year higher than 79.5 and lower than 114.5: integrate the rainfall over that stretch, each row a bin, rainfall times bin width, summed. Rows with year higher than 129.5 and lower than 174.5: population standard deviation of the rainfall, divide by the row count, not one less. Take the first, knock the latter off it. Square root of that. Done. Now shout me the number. 72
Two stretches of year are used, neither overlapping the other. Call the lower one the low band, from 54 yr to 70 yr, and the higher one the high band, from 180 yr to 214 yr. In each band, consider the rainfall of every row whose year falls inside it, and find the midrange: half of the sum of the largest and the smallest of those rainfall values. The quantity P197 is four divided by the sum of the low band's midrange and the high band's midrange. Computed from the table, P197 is 0.0137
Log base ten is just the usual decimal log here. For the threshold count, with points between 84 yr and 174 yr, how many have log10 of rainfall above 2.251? 3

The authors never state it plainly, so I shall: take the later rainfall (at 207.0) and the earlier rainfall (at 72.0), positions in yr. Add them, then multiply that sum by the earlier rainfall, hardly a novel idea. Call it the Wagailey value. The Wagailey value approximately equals 49764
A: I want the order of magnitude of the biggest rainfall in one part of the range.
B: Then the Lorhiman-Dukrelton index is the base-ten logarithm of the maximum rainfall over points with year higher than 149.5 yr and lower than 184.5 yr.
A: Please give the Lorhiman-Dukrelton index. 2.26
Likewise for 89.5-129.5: 2.30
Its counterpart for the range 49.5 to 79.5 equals 2.18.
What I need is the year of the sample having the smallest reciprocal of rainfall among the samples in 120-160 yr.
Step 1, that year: 157.0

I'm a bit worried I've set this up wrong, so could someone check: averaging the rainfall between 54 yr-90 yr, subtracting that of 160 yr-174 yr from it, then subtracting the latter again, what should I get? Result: -222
